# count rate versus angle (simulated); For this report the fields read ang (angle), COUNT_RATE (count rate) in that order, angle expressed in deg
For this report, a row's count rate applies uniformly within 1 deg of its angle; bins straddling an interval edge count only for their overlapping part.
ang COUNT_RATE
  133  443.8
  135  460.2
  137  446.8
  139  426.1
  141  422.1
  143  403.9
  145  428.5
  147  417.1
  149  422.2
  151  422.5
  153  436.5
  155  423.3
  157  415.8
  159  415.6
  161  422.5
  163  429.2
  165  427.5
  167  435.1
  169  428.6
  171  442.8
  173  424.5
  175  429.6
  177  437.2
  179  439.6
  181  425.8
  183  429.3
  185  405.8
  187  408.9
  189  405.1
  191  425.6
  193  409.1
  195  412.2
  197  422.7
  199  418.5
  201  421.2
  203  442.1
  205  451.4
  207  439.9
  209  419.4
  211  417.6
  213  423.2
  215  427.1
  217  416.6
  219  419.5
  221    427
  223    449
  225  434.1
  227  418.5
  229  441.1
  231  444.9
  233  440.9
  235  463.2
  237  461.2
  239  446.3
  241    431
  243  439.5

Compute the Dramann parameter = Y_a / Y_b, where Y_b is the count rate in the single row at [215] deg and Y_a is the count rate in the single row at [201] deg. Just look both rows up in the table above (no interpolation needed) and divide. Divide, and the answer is 0.99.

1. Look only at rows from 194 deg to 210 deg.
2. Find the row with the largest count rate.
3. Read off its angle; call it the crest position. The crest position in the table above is 205 deg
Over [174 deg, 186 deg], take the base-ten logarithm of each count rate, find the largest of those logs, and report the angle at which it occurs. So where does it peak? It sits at 179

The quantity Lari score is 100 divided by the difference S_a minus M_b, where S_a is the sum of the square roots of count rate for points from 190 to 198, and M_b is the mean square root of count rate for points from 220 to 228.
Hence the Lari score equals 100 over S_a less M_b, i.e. 1.64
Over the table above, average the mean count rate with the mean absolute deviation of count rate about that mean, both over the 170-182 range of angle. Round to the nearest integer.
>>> 220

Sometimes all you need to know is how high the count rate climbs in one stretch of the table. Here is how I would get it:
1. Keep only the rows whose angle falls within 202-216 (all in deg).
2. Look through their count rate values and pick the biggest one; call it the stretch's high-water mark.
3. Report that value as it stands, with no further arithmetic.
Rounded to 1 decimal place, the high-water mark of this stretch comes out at 451.4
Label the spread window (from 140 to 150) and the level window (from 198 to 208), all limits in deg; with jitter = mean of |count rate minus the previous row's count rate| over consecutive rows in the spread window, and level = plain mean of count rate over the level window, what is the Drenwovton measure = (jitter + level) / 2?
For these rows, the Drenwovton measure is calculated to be 225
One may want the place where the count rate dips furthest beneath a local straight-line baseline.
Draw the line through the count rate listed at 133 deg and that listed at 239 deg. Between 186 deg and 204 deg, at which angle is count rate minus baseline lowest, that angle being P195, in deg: 189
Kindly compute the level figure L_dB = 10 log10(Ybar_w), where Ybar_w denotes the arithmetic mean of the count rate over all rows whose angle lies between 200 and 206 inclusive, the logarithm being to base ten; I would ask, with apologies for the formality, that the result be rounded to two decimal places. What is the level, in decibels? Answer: 26.42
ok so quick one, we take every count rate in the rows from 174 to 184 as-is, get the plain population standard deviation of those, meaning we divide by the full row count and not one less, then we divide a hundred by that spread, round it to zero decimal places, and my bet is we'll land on 19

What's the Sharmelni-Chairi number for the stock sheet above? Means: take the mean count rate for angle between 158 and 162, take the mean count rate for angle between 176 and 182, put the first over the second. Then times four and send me 3.86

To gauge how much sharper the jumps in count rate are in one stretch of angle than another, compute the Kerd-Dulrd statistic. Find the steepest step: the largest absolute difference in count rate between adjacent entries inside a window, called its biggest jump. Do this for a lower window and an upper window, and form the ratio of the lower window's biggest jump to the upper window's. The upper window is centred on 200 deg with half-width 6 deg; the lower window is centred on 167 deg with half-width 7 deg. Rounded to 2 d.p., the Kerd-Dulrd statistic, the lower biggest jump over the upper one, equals 0.88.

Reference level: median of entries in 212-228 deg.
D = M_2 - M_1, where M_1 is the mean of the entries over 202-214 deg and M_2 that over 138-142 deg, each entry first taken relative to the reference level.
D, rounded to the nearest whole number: -8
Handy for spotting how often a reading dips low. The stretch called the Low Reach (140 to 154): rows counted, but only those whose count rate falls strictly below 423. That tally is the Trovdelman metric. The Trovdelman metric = 5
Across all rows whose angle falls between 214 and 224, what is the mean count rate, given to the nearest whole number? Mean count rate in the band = 428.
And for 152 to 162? 423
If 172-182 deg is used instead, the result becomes 431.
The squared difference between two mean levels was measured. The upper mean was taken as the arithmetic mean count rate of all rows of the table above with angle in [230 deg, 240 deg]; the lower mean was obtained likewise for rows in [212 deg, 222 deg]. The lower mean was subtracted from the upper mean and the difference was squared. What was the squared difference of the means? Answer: 819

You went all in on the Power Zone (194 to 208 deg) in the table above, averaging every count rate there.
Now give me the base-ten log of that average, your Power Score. 2.63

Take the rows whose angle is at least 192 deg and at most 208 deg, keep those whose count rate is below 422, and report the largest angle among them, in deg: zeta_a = 201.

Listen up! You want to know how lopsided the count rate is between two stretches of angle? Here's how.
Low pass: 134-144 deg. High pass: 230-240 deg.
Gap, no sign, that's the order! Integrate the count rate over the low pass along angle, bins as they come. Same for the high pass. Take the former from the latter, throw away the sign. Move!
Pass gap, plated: 195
